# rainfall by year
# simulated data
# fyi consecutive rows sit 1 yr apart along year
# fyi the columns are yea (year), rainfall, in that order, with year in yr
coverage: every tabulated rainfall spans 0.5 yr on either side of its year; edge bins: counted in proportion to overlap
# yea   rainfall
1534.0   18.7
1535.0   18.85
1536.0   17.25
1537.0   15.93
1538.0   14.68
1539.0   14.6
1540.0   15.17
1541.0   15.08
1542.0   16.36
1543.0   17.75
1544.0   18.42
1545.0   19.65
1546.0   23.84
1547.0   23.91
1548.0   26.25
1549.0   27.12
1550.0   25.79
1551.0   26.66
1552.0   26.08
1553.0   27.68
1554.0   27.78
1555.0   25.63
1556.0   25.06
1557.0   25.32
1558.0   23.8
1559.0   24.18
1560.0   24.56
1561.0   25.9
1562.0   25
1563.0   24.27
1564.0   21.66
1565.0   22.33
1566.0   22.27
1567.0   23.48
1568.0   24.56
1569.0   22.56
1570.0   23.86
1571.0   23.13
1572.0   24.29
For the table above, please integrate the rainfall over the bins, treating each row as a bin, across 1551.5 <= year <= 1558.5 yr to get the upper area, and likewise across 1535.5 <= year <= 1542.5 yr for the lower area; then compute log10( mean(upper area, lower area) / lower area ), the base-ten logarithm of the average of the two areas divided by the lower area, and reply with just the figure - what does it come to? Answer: 0.12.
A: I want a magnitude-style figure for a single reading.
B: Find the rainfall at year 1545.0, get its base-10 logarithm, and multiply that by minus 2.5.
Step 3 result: -3.2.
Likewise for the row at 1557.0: -3.5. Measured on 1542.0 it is -3.0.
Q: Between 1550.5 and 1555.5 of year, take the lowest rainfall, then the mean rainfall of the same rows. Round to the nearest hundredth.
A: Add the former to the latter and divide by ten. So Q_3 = 5.24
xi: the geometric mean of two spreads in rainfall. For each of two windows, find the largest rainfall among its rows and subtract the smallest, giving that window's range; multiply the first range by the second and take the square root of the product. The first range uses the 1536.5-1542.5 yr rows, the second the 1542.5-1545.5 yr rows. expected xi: 1.8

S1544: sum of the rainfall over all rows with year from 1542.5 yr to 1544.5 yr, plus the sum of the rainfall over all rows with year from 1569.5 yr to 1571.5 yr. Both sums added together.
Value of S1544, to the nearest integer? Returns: 83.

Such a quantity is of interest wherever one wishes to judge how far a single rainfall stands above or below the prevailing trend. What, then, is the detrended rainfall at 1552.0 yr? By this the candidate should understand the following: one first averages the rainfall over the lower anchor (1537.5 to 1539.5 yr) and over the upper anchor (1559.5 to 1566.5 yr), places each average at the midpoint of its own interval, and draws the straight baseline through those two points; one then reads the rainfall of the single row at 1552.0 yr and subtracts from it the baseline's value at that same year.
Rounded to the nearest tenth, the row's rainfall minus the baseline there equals 6.4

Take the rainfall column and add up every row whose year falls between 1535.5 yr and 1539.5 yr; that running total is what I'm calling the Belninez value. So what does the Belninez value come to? 62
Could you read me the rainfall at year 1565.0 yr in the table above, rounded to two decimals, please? 22.33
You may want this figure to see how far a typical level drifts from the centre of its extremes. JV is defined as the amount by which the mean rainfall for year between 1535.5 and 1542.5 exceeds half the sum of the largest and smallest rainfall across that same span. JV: -0.34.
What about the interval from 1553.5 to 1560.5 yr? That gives -0.60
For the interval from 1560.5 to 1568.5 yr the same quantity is -0.10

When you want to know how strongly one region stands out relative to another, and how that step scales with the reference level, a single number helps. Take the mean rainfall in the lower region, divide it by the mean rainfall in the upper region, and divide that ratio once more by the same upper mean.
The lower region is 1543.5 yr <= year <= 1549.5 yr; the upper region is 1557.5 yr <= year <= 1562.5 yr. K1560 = 0.0381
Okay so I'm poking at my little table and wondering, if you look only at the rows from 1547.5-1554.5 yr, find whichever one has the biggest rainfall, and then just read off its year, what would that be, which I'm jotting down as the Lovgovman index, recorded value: 1554.0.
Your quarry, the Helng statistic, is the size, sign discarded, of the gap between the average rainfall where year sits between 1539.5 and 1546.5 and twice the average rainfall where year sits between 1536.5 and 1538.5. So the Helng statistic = 13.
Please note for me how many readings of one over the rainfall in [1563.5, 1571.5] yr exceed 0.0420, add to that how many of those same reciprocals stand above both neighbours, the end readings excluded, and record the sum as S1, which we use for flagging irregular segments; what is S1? 8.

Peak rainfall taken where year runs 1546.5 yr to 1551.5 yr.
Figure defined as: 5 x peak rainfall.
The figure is 136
